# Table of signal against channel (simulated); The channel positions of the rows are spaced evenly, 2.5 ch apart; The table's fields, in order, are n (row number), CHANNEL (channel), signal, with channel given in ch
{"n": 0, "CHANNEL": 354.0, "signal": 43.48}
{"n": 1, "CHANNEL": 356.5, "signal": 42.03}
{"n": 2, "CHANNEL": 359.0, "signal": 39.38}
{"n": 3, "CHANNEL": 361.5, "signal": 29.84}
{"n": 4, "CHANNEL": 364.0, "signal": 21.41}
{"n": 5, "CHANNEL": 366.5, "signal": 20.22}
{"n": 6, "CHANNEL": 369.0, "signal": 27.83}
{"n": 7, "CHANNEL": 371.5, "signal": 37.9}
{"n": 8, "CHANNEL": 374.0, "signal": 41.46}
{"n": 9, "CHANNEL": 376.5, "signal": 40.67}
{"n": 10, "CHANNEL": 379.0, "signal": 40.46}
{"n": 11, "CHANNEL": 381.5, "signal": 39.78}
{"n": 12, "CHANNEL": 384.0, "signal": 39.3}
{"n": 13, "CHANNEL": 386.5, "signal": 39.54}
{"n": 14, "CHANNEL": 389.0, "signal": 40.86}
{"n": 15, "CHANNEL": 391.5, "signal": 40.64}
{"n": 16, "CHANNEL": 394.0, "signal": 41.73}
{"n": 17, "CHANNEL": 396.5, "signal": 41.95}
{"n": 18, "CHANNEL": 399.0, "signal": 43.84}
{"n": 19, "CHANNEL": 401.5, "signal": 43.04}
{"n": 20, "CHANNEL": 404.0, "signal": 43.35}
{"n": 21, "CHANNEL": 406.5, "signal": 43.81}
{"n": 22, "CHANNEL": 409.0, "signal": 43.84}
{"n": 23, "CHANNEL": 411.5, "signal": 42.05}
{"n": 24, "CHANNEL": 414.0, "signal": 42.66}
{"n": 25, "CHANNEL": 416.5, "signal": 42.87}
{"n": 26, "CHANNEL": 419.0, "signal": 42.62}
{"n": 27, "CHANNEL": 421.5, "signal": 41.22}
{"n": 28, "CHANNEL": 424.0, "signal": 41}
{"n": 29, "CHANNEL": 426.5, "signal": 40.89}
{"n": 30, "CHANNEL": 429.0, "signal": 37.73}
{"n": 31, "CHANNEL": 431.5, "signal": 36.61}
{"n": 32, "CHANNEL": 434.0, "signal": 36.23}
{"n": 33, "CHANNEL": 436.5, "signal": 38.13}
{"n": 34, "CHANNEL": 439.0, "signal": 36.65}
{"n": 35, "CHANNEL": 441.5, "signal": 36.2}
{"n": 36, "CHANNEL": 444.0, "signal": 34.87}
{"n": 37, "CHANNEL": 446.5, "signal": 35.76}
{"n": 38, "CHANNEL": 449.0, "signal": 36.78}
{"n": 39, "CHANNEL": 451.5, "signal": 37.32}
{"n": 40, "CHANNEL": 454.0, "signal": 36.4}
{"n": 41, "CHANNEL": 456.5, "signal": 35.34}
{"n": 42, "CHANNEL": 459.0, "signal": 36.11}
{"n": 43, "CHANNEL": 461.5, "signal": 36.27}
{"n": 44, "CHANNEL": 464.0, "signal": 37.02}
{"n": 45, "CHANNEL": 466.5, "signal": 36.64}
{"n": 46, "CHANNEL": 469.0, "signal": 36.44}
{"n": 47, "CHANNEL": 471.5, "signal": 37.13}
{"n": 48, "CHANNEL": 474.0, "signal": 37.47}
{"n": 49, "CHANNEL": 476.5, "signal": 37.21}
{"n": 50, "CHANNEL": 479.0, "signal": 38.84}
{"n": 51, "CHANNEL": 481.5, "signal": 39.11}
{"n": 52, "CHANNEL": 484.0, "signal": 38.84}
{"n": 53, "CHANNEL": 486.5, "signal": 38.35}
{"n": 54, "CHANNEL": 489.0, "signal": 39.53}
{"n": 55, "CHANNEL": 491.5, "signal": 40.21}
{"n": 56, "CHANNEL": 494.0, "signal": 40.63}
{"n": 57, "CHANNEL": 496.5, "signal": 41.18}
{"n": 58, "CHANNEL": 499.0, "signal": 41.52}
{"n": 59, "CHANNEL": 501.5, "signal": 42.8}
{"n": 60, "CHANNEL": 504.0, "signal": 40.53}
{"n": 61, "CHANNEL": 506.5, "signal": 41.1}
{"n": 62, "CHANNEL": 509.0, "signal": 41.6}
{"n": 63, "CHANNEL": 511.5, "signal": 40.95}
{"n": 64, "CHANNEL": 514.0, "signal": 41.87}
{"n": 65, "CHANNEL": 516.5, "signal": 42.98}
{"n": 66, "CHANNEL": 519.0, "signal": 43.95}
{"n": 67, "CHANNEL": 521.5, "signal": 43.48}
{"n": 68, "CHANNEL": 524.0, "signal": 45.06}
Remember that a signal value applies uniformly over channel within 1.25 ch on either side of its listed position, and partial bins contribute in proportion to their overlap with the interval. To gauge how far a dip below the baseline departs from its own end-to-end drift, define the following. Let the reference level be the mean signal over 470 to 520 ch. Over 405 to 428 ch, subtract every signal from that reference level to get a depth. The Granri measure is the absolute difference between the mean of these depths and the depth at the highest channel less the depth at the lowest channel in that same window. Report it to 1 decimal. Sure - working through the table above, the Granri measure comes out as 5.0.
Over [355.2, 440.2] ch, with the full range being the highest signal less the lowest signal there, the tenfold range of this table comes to 236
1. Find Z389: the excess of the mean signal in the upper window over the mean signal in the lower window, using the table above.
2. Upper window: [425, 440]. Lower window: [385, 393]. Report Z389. -3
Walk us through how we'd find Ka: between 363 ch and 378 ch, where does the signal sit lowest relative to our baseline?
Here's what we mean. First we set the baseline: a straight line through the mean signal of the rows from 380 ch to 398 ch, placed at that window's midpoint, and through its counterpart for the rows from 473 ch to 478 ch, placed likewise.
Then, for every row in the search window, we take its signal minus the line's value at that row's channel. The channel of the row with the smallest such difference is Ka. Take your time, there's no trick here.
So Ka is 366.5 ch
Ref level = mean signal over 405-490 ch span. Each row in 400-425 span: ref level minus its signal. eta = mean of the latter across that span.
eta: -4.2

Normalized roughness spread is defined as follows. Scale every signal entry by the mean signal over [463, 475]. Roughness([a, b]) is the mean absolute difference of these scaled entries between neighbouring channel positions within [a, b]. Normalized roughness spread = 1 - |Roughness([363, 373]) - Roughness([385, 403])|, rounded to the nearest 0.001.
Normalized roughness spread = 0.855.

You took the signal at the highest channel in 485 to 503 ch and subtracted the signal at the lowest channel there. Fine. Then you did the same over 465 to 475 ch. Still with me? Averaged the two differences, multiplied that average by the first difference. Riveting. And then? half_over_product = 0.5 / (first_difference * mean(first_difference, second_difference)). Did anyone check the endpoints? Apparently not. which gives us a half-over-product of 0.0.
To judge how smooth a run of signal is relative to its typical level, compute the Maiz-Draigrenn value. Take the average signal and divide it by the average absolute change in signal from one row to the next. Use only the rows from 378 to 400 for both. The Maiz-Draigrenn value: 53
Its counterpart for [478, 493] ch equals 68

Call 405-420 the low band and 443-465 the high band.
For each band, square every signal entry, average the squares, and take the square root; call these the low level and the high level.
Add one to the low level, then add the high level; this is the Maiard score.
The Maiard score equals 80.2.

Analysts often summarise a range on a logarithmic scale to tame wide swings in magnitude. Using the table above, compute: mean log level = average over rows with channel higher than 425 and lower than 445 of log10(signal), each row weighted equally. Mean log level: 1.57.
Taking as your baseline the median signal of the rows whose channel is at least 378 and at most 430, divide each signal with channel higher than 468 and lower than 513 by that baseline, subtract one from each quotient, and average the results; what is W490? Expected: -0.05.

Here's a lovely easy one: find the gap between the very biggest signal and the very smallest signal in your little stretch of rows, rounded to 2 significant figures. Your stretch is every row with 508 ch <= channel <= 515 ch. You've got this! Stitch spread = 0.92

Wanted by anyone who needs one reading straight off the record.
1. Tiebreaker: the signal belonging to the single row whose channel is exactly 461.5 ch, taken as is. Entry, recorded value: 36.27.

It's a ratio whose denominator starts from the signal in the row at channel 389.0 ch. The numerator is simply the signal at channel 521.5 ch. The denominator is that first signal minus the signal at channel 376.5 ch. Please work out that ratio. 229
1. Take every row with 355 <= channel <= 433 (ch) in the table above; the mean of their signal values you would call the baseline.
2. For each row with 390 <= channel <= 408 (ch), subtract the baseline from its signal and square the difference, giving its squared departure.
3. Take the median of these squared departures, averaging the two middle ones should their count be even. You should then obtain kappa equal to 15.9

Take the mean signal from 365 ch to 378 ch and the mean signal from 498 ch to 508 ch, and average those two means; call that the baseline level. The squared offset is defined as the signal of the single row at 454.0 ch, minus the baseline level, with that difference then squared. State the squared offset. 1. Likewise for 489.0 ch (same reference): 4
